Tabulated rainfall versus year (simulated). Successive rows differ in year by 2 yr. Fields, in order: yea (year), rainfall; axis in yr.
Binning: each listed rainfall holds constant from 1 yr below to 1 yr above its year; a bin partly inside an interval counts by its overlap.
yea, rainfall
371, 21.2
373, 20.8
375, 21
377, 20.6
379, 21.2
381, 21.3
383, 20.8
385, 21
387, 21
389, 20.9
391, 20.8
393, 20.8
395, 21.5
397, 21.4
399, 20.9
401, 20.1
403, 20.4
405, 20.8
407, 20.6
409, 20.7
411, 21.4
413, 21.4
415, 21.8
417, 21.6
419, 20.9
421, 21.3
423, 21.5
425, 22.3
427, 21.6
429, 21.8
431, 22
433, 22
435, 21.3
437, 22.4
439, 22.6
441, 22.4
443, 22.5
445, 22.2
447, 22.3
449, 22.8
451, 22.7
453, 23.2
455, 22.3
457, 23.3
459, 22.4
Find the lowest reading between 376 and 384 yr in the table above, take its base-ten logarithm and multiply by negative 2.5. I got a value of -3.28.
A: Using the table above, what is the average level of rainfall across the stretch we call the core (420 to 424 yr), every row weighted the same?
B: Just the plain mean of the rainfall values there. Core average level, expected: 21.4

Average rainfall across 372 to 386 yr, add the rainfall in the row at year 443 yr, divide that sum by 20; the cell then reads 2.17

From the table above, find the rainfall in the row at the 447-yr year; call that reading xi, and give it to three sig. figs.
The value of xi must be 22.3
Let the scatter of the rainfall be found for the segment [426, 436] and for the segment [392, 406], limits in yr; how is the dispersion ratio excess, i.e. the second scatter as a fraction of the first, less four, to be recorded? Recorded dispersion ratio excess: -2.3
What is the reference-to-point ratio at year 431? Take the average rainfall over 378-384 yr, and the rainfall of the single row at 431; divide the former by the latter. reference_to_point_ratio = 0.96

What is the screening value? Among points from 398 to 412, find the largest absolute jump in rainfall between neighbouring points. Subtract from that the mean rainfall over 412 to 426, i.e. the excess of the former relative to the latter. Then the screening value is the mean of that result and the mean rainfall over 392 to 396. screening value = 0.20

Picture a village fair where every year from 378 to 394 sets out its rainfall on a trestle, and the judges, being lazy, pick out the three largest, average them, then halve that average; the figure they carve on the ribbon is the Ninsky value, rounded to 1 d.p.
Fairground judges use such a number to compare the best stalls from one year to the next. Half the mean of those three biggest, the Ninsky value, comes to 10.6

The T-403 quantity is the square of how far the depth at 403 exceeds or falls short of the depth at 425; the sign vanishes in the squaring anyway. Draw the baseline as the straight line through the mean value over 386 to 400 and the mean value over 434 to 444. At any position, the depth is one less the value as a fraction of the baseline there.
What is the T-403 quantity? 0.0038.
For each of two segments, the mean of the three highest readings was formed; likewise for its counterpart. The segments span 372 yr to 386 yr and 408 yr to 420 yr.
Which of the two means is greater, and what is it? 21.6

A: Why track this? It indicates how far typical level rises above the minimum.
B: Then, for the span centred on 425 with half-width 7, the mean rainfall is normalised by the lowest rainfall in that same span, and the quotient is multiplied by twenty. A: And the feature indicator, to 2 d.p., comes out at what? 20.70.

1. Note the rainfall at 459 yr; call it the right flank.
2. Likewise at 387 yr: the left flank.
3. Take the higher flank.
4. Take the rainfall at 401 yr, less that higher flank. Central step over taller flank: -2.3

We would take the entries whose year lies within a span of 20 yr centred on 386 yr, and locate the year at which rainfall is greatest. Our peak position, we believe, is 395 yr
